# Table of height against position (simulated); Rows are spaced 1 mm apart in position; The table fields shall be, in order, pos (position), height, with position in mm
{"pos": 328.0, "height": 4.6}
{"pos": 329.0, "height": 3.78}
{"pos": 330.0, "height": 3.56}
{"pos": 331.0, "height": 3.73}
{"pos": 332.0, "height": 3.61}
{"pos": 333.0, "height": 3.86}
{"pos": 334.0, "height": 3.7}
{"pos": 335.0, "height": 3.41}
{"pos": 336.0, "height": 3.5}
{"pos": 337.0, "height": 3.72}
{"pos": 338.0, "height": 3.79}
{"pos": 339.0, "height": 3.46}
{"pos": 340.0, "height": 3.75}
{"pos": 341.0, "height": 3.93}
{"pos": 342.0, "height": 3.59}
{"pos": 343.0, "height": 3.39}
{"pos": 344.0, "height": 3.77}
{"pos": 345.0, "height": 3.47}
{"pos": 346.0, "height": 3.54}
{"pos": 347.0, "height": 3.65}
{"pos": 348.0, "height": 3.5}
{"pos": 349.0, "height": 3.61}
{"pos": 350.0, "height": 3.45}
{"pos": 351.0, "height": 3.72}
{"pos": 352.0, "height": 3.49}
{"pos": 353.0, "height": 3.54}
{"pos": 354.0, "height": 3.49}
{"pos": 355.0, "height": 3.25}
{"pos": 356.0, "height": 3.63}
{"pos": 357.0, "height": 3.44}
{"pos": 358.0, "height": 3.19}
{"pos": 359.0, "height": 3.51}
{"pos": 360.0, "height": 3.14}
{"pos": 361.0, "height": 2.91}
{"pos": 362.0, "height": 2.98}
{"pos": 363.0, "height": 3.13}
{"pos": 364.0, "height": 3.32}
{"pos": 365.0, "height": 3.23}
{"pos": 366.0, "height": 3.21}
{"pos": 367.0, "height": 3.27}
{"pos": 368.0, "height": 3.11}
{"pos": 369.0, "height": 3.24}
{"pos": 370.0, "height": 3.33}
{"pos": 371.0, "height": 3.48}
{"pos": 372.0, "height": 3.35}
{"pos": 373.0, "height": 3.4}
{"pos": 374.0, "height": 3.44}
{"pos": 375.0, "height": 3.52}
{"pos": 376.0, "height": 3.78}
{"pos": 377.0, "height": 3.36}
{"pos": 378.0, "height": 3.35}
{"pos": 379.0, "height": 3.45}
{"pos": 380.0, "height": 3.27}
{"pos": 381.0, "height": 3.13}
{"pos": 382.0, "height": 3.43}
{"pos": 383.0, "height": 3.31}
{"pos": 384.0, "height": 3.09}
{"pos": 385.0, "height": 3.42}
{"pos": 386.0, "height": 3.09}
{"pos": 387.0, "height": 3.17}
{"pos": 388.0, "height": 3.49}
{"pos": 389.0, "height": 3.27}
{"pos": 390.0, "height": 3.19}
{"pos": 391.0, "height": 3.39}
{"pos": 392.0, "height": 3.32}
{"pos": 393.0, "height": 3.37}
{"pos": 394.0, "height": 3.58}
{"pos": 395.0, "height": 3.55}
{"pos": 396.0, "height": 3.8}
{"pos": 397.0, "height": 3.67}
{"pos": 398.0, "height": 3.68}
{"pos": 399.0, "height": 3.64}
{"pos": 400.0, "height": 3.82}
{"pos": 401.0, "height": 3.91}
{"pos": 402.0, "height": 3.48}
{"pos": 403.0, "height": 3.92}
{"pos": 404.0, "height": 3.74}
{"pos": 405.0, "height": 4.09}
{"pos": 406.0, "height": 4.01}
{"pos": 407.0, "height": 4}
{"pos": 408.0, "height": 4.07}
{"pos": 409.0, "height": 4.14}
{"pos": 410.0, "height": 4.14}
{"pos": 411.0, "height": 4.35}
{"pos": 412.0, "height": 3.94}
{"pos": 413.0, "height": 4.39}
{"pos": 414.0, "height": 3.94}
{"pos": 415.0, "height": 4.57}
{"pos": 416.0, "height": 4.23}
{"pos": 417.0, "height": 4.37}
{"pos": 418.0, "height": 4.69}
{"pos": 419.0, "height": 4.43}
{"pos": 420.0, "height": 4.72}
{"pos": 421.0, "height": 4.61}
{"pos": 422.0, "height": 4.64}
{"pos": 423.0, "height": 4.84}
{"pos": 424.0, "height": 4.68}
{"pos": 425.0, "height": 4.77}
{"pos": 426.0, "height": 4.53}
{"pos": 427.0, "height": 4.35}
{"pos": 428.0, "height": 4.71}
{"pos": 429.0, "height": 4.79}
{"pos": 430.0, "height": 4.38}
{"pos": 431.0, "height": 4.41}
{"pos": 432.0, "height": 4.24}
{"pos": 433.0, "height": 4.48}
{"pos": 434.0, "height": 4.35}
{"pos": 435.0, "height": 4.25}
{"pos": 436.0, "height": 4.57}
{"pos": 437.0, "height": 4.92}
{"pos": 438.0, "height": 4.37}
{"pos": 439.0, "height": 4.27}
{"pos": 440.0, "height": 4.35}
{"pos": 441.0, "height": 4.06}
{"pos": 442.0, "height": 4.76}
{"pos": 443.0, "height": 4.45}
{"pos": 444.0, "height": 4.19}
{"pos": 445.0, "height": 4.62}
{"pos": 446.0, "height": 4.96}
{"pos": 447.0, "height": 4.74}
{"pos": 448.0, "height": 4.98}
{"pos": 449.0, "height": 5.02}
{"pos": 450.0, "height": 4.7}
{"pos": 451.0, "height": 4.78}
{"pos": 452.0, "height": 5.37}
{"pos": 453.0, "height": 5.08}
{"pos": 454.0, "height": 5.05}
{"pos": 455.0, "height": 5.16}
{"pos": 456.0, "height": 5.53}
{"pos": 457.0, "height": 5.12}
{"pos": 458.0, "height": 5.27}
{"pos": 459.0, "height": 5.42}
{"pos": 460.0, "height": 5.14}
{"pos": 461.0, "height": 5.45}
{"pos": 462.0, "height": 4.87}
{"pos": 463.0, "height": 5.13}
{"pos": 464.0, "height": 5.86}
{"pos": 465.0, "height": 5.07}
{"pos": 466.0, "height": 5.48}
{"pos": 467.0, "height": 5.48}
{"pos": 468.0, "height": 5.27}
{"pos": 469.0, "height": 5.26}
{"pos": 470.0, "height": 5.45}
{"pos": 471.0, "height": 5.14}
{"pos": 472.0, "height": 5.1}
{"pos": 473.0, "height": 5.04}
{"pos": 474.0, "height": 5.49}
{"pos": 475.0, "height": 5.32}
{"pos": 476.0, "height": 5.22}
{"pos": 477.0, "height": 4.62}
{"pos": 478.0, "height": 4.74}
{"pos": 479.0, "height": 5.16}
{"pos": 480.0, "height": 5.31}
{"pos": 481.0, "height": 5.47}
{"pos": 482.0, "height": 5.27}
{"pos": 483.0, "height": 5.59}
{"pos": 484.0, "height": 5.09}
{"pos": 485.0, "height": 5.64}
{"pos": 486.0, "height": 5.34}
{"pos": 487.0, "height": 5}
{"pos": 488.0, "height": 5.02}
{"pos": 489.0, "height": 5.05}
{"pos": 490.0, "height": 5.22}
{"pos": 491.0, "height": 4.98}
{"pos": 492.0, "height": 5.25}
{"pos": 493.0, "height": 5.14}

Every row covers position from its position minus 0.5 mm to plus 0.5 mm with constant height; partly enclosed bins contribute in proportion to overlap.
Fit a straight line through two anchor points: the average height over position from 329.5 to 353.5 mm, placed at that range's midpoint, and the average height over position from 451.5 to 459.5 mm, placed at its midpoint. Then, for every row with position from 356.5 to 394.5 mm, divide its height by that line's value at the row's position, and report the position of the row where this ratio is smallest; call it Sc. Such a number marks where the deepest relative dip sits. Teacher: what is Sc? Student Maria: 386.0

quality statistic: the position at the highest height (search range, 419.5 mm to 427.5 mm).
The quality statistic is 423.0 mm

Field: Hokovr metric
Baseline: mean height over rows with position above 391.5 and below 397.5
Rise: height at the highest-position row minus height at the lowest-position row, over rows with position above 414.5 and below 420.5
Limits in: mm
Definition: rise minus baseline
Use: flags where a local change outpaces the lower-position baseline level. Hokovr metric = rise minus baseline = -3.4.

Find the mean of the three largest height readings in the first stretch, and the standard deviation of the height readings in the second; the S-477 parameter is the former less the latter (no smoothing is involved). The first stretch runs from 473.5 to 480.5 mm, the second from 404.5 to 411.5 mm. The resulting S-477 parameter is 5.26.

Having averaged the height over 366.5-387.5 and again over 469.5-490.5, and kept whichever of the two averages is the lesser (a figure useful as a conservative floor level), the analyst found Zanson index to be 3.33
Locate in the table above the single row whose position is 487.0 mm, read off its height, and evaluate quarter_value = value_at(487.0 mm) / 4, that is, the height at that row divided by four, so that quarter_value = 1.25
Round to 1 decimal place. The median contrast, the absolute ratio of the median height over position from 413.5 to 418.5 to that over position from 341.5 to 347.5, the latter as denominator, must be 1.2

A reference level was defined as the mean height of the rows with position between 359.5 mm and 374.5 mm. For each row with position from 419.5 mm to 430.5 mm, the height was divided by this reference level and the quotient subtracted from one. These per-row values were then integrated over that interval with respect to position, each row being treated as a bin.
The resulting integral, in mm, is -4.8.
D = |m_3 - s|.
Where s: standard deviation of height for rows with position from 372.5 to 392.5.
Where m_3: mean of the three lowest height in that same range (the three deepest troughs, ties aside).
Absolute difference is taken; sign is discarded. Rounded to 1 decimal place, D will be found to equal 2.9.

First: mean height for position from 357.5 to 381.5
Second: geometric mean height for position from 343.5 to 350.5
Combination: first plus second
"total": 6.9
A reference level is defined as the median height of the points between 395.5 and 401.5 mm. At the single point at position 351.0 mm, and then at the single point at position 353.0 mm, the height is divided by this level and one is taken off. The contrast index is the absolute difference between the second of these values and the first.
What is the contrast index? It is 0.0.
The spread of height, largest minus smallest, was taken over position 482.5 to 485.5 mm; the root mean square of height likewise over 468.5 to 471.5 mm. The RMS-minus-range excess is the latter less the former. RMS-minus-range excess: 4.73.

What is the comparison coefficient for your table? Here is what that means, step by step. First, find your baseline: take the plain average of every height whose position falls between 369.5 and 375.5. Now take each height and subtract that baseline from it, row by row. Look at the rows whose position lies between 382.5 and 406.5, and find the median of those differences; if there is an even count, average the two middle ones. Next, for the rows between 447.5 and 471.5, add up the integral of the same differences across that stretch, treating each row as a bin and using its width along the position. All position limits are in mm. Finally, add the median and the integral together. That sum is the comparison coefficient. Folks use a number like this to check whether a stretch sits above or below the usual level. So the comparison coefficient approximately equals 43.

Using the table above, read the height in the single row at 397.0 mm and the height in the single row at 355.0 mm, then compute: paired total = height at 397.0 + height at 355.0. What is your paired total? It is 6.9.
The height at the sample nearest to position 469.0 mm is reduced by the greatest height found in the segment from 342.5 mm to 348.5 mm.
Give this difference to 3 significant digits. 1.49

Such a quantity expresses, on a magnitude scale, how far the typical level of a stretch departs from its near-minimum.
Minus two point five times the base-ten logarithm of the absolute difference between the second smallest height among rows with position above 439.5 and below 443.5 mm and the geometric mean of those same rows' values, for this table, 3.30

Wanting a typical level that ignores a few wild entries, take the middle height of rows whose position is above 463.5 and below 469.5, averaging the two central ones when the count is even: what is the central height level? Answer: 5.4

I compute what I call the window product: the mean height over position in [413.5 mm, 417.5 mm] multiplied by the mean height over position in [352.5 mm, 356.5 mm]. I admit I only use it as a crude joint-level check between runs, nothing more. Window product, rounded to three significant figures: 14.9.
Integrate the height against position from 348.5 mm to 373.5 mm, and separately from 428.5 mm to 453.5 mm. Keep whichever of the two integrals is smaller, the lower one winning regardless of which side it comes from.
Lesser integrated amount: 83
